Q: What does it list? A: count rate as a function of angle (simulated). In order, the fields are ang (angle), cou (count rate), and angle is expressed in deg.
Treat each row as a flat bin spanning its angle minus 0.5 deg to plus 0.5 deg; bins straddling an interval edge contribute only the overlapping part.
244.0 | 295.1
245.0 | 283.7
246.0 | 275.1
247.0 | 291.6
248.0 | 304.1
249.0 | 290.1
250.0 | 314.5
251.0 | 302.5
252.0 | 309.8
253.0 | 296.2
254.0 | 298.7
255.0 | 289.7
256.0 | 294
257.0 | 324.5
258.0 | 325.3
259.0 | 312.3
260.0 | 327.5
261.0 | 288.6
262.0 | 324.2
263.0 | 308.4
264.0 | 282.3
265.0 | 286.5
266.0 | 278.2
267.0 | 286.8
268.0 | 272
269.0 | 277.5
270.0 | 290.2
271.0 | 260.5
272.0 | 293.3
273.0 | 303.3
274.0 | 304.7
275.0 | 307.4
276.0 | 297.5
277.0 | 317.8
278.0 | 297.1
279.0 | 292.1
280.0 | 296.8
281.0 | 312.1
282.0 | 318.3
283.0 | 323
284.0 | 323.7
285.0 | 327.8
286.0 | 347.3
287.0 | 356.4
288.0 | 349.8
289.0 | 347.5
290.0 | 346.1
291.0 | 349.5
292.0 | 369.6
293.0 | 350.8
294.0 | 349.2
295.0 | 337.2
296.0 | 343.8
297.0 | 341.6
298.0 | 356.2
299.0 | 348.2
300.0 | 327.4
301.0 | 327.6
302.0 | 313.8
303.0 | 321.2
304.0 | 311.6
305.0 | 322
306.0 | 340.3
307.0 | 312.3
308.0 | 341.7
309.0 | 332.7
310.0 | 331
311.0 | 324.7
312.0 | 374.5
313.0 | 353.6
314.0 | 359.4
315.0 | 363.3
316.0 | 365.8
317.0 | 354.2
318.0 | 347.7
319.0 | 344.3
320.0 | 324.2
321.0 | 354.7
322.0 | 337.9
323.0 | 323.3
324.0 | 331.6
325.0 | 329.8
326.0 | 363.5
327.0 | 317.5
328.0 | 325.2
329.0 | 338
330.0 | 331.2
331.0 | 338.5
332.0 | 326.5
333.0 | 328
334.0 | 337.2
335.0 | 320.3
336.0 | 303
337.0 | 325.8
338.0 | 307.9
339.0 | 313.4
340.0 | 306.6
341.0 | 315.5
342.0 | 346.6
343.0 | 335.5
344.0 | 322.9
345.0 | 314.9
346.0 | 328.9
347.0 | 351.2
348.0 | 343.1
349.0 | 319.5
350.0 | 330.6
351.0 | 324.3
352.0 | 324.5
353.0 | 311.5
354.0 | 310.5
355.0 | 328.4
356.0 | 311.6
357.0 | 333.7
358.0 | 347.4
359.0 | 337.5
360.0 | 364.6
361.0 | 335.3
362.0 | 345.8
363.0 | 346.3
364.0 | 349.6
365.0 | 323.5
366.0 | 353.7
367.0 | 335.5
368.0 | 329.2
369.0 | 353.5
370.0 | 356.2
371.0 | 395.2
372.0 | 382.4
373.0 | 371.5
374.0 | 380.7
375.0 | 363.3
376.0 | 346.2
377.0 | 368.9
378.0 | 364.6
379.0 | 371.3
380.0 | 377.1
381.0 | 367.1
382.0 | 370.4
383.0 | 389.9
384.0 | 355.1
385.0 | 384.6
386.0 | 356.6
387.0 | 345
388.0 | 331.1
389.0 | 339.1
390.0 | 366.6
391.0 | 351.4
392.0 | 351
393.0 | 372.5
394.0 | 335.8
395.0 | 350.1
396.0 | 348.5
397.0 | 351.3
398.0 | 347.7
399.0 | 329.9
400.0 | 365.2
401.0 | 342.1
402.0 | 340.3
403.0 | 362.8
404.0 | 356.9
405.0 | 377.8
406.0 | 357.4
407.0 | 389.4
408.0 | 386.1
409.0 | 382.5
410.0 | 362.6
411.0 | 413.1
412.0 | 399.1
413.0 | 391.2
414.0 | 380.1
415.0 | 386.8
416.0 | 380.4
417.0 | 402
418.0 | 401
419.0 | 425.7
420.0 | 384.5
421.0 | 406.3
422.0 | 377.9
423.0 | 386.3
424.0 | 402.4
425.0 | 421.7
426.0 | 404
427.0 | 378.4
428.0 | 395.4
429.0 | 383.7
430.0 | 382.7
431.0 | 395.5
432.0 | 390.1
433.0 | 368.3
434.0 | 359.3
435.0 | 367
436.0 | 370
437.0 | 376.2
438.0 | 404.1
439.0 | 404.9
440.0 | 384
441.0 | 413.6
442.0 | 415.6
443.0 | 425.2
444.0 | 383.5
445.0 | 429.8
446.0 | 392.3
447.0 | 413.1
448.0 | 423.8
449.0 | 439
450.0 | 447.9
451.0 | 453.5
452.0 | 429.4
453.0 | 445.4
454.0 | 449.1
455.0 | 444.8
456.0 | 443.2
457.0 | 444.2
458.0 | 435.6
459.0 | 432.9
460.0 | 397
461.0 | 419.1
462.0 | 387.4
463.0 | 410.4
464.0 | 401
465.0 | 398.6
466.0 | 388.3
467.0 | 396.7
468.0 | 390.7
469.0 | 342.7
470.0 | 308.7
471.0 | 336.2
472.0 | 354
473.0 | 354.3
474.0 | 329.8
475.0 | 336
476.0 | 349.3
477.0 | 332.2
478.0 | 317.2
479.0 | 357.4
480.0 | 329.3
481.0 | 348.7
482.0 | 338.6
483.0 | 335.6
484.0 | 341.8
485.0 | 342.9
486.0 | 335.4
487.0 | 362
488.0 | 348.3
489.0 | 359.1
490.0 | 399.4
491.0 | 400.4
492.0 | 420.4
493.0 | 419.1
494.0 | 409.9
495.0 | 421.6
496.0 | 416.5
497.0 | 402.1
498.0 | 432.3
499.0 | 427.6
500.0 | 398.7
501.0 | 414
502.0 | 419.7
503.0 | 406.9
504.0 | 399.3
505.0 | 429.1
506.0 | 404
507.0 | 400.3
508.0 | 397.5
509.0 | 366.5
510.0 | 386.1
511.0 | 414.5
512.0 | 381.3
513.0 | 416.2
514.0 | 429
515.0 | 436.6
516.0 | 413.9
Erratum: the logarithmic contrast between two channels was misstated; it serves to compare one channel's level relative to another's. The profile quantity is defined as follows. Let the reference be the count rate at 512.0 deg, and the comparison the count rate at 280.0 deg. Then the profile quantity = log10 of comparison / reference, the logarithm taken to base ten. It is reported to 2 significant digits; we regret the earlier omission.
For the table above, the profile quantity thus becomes -0.11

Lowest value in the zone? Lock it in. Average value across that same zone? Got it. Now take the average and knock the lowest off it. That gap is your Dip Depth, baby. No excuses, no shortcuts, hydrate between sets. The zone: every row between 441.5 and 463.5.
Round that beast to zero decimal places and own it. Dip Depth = 42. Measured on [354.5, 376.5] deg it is 38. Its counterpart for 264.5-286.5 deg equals 40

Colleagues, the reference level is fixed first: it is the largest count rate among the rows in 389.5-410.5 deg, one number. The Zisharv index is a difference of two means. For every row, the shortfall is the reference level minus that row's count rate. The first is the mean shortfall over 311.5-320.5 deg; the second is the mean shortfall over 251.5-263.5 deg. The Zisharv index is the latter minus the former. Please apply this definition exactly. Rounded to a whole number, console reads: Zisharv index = 46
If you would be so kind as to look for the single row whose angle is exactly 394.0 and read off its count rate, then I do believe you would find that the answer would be 335.8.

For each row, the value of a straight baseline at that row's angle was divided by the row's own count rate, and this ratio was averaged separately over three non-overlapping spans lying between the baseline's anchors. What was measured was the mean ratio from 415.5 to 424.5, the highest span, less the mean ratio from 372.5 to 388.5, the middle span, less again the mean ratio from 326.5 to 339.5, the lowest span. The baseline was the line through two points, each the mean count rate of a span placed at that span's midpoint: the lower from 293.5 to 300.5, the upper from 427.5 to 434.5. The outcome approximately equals -1.14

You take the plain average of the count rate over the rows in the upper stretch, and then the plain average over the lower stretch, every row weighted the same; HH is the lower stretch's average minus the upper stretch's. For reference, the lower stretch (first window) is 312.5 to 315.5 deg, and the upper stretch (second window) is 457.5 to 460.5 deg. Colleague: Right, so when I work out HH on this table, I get -63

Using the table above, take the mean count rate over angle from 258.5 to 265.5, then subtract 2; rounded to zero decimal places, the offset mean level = 302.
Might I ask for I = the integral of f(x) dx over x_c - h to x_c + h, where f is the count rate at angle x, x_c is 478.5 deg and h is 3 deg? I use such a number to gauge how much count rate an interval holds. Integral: 2034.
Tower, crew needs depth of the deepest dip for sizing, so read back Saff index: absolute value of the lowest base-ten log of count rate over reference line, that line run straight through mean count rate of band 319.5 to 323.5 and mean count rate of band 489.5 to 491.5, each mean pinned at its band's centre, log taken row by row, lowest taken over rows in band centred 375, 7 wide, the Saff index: 0.012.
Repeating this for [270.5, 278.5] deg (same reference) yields 0.083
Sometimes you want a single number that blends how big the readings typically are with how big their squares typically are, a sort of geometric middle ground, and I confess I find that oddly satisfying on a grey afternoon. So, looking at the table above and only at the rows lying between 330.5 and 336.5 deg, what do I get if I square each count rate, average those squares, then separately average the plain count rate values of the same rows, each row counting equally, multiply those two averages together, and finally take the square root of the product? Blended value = 5879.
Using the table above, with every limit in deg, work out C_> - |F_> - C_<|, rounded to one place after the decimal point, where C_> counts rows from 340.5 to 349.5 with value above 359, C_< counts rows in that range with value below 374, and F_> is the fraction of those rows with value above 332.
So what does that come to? -8.6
